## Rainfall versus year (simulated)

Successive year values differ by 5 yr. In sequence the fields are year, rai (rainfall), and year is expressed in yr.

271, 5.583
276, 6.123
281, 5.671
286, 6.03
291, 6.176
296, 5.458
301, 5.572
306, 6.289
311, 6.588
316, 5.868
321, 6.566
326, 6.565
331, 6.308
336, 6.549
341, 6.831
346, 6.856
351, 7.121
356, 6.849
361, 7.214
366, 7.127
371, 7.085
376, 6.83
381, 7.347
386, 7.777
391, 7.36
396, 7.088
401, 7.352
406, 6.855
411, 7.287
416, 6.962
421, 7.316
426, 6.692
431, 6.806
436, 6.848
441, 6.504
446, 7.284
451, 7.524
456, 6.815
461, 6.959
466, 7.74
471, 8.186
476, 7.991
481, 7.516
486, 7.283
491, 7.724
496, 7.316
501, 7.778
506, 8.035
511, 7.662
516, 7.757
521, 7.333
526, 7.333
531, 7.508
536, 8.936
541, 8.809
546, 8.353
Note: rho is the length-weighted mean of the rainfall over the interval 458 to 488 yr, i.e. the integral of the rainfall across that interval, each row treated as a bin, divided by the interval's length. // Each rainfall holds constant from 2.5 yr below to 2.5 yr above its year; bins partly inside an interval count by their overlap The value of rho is 7.60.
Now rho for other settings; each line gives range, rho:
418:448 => 6.90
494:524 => 7.65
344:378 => 7.02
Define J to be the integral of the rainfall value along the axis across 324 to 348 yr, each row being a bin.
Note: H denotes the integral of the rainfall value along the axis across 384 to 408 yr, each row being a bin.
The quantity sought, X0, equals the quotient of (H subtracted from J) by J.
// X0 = -0.10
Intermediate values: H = 175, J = 159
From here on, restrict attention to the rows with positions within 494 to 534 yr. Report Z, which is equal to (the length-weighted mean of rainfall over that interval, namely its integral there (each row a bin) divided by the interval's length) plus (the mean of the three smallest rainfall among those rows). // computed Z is 14.9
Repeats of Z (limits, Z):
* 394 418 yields 14.1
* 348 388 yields 14.1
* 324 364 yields 13.3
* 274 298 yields 11.6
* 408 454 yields 13.7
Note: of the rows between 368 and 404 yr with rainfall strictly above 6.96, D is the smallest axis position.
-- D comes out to 371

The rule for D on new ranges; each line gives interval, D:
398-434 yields 401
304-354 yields 351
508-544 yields 511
